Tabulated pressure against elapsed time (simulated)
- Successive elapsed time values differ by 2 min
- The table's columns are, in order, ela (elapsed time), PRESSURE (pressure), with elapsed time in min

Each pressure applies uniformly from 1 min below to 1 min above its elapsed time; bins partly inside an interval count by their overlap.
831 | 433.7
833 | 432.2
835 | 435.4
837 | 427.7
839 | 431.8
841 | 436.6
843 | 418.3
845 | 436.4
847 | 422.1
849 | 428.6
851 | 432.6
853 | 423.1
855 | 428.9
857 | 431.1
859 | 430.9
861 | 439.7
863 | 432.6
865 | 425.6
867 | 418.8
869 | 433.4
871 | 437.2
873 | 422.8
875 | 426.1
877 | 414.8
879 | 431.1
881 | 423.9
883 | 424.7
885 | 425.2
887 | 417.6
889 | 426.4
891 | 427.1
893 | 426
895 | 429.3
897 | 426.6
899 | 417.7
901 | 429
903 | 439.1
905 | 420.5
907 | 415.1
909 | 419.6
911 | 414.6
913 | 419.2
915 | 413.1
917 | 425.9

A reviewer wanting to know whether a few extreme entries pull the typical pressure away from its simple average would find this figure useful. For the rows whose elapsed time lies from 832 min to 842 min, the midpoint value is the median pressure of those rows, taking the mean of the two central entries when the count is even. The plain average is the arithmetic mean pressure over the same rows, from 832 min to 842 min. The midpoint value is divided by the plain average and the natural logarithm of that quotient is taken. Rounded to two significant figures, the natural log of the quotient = -0.0012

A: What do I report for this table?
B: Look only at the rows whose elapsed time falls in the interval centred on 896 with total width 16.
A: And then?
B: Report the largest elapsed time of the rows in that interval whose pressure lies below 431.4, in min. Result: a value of 901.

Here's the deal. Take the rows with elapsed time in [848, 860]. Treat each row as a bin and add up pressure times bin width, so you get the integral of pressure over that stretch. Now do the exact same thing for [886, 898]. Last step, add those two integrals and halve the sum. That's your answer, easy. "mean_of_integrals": 5128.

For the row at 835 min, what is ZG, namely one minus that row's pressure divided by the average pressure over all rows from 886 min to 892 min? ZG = -0.028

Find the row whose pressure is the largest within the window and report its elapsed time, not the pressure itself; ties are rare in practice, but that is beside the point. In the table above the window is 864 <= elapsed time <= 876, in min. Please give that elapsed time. 871 min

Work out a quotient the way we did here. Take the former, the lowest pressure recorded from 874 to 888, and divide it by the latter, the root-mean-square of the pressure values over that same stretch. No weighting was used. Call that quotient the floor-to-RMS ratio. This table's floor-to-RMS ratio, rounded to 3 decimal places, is 0.980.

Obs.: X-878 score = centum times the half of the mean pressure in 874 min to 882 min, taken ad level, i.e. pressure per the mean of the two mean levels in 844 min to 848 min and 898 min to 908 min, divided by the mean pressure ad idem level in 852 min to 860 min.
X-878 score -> 49.5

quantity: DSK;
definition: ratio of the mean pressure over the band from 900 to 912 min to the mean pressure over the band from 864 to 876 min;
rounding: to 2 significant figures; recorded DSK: 0.99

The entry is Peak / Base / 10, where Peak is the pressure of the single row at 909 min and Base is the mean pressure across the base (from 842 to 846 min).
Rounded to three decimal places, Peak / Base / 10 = 0.098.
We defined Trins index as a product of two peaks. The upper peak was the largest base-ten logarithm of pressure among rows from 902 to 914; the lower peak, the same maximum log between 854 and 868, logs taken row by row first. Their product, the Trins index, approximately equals 6.98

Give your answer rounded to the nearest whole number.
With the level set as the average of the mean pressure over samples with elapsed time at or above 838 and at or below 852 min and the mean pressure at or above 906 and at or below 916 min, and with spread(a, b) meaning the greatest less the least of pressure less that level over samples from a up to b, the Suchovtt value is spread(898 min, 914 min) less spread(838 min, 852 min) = 6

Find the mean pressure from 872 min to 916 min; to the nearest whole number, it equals 423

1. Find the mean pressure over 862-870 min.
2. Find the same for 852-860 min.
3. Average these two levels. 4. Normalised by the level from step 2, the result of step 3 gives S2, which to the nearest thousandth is 0.999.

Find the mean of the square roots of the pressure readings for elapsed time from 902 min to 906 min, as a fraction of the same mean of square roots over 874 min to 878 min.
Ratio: 1.01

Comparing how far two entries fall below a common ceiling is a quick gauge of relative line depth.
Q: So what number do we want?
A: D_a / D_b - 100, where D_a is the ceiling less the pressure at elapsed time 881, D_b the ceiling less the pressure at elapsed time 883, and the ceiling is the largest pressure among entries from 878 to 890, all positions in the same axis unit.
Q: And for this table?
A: -98.9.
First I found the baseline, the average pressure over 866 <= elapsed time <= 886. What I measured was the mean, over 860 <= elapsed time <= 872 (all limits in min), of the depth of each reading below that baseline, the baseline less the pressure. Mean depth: -5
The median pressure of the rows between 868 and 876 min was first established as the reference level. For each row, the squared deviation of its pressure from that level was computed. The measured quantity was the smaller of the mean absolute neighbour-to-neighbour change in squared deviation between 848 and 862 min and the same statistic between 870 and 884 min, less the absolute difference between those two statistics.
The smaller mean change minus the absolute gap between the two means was -24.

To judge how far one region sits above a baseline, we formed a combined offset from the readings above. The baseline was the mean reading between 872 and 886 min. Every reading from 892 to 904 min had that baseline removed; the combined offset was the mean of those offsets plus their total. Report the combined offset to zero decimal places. 27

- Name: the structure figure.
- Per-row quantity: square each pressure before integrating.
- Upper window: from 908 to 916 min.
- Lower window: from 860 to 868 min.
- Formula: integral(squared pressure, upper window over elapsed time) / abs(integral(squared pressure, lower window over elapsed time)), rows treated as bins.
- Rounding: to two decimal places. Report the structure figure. 0.94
